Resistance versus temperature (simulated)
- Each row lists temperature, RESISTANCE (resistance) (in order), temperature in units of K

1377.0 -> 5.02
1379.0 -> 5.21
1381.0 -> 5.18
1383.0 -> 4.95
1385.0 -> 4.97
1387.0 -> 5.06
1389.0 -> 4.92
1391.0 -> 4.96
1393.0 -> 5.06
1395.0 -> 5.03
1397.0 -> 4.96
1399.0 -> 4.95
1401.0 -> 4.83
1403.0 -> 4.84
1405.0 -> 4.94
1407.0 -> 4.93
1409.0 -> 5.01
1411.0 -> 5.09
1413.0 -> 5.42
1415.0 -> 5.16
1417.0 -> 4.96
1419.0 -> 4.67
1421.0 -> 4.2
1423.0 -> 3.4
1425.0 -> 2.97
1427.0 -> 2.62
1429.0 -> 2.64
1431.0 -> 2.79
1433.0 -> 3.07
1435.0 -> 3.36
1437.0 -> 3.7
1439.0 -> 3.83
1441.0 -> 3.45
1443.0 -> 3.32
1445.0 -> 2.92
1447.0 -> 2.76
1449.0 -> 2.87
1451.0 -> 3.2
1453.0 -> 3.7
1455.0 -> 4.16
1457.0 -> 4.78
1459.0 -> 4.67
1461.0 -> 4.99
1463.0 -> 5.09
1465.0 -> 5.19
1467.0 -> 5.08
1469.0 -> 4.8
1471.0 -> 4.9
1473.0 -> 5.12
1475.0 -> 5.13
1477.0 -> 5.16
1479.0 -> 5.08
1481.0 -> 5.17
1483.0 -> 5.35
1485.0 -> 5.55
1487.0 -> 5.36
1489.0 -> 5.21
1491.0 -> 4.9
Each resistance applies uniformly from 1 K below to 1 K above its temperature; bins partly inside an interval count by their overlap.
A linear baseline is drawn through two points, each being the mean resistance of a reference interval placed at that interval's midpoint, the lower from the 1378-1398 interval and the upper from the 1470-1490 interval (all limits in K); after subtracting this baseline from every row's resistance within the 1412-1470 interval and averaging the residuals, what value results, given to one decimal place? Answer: -1.2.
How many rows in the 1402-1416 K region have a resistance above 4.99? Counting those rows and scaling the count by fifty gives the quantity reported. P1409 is 200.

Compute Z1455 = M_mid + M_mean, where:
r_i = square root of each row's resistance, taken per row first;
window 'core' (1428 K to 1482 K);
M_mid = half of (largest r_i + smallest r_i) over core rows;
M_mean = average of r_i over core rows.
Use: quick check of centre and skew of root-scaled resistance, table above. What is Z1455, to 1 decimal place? 4.0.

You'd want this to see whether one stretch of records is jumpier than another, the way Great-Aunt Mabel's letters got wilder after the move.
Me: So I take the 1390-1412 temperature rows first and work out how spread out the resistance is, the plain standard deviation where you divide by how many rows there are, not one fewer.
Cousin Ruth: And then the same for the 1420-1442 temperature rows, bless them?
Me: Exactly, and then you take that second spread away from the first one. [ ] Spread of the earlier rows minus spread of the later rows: -0.4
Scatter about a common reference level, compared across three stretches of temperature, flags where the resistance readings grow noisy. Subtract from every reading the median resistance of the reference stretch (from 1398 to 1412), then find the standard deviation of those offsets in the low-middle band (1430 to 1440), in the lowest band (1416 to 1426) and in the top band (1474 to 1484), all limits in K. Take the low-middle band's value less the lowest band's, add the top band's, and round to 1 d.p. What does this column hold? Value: -0.3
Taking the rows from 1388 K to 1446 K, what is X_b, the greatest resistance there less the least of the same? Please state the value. 2.8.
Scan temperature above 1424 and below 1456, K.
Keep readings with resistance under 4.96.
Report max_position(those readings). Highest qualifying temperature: 1455.0 K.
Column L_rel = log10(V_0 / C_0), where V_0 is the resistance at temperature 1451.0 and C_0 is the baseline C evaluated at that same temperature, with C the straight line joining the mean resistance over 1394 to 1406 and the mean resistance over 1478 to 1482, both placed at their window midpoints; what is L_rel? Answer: -0.20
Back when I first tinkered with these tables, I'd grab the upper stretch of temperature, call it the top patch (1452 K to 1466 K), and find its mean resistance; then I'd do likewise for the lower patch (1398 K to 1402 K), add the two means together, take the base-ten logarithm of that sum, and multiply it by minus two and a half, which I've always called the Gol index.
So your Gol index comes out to -2.45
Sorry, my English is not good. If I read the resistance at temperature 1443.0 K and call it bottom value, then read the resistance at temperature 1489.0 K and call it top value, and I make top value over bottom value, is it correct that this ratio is 1.6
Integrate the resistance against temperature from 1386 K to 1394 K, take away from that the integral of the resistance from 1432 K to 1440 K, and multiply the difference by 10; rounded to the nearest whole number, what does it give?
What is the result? 121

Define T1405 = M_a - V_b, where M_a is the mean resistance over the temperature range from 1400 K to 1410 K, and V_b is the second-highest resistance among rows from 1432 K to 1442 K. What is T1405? 1.2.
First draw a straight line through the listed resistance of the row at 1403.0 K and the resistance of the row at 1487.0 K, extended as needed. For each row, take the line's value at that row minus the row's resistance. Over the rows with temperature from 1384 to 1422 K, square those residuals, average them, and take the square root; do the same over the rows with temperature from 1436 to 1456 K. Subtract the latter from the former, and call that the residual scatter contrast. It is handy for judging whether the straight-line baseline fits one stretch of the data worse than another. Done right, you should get -1.5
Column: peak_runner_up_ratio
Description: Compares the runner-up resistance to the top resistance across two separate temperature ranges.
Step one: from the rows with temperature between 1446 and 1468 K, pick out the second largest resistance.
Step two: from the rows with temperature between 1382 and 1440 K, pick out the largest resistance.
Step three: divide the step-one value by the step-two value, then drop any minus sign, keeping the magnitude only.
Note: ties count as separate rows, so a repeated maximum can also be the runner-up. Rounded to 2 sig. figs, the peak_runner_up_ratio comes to 0.94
